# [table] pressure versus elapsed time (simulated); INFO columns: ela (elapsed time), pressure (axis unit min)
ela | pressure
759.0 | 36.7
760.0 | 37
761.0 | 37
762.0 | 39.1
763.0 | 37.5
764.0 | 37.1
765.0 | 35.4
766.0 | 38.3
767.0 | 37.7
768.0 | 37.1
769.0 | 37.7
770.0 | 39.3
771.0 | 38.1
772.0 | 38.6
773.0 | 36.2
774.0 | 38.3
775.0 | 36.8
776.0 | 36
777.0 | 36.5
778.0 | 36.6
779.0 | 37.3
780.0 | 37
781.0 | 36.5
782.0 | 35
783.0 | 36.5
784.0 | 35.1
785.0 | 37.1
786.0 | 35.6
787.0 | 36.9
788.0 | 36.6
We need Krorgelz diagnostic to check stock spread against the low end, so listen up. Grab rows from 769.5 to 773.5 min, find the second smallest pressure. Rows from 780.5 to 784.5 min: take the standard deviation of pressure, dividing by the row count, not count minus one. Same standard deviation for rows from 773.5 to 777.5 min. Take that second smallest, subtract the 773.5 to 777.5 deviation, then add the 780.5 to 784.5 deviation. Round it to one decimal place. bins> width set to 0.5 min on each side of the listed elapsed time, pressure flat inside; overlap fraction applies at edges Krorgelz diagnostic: 38.0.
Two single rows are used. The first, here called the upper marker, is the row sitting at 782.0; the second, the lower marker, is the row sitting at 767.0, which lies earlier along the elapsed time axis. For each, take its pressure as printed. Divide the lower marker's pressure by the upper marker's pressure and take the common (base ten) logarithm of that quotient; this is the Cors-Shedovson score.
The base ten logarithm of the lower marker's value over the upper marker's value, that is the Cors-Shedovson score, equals 0.032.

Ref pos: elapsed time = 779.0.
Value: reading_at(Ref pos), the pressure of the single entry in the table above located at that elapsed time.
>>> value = 37.3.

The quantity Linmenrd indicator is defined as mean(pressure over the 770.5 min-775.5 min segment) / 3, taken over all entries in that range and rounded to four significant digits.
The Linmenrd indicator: 12.53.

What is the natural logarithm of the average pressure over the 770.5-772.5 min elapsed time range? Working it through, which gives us 3.65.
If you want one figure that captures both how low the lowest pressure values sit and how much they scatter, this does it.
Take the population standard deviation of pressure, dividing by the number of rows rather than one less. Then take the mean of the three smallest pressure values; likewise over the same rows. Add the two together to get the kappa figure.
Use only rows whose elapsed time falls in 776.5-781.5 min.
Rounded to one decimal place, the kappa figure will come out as 36.9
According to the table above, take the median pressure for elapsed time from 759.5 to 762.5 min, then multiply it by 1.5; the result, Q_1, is 55.5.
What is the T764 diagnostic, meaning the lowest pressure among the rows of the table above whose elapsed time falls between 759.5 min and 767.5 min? 35.4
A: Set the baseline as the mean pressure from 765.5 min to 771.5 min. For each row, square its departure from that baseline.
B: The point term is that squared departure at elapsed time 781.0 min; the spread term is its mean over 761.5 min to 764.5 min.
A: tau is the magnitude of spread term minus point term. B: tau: 1.59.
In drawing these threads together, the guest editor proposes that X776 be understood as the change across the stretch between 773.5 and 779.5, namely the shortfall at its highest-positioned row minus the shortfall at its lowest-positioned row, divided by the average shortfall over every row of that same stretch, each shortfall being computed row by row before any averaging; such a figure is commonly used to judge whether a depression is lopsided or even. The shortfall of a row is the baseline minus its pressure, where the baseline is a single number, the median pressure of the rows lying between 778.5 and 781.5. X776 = 12.0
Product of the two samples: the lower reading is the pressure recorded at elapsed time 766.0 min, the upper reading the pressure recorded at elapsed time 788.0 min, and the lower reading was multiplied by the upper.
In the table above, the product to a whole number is 1402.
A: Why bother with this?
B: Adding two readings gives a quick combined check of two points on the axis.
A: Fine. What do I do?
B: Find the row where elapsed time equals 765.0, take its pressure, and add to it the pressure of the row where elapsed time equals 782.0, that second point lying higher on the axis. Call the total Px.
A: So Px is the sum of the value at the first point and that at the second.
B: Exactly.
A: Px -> 70.4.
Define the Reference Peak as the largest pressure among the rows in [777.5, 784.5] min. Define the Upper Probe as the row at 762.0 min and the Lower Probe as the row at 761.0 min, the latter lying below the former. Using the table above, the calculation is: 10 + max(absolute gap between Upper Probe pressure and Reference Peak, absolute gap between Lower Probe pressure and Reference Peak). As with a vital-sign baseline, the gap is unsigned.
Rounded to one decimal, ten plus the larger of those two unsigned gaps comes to 11.8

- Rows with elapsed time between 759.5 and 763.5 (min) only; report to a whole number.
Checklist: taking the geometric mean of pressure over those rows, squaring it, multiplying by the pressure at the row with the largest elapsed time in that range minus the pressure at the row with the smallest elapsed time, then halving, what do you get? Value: 354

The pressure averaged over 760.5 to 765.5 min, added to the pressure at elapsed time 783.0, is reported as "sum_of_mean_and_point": 74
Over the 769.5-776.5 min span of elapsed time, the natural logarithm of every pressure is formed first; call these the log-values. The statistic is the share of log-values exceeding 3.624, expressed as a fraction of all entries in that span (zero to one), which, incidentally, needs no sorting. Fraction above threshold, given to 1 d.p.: 0.6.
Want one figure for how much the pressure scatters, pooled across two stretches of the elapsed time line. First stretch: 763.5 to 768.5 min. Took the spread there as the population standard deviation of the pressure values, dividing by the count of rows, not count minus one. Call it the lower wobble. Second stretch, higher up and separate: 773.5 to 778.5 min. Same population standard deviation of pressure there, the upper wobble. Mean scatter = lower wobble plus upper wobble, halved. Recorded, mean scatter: 0.87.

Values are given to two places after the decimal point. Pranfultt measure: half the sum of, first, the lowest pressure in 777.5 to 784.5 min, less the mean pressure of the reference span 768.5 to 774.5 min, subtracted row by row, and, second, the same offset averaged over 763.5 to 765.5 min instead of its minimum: -2.41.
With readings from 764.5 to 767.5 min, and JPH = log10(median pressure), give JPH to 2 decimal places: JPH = 1.58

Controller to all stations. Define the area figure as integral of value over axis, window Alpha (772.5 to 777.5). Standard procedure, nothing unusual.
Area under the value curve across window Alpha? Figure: 183.8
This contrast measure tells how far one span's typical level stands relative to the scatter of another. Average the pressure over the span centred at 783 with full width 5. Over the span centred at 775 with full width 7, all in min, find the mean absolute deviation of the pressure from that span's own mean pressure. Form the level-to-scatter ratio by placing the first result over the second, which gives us 43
